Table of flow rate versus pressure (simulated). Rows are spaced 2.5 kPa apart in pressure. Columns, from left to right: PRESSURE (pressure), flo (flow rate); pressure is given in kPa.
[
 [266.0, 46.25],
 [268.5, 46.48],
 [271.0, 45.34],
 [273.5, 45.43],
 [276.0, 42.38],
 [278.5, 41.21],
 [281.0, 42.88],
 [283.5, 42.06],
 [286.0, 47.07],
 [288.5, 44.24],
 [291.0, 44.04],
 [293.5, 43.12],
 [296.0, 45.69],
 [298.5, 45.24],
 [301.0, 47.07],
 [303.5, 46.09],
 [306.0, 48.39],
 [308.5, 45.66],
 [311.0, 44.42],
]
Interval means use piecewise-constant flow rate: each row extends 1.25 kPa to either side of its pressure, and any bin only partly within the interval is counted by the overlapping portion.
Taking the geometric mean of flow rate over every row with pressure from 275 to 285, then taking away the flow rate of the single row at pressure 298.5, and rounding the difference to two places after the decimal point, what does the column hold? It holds -3.11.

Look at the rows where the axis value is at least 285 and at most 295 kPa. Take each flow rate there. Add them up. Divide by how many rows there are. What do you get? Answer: 44.6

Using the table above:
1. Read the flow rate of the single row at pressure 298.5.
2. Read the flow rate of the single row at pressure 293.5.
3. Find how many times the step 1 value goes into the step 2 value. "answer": 0.953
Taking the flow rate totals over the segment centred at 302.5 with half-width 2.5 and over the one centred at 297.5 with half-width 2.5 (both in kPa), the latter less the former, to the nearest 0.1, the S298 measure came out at -2.2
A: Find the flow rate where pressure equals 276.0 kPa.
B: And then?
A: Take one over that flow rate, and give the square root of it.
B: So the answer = 0.154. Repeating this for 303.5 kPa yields 0.147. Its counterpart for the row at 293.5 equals 0.152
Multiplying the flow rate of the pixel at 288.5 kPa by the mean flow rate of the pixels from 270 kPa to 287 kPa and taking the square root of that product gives 44.0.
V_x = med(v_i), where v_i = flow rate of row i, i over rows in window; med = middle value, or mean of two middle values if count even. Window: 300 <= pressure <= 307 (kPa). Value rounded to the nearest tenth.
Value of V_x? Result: 47.1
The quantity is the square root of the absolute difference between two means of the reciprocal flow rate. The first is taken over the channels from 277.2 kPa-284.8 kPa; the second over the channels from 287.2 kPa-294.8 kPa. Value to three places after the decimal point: 0.031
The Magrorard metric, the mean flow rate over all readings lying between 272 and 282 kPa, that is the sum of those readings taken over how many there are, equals 43.0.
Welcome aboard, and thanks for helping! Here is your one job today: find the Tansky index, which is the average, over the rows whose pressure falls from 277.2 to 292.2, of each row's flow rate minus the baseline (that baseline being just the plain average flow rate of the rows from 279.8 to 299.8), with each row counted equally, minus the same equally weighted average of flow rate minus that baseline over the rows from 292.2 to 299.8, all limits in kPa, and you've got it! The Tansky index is -1.1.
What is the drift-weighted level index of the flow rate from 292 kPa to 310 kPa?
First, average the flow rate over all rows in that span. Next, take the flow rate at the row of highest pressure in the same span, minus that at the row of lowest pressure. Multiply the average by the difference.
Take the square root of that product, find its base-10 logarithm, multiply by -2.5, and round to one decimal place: -2.6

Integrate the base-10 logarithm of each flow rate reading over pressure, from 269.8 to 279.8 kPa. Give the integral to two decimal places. 16.39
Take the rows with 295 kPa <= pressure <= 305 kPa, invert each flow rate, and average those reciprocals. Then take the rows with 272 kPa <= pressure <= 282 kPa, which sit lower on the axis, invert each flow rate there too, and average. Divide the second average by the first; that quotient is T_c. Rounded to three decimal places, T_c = 1.072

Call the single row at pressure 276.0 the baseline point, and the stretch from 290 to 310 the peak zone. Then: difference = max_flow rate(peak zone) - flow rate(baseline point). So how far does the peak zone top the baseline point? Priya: 6.0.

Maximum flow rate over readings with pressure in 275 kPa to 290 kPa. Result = 47.07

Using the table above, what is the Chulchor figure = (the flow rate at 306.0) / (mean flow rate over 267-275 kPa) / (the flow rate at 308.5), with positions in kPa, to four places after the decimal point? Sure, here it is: 0.0232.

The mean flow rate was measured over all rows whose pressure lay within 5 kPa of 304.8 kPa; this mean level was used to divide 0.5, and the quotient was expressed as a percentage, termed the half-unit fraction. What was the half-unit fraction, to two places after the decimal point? 1.07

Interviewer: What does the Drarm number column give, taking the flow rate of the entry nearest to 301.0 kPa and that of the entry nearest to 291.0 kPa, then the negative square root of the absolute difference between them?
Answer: -1.7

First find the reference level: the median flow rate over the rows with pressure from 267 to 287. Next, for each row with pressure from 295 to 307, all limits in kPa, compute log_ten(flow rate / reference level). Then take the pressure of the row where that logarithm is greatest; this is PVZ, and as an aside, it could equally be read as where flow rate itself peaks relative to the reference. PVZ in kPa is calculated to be 306.0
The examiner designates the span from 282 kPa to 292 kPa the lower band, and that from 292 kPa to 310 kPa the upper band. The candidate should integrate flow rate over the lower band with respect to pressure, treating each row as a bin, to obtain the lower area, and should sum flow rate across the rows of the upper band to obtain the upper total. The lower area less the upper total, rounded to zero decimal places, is 122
